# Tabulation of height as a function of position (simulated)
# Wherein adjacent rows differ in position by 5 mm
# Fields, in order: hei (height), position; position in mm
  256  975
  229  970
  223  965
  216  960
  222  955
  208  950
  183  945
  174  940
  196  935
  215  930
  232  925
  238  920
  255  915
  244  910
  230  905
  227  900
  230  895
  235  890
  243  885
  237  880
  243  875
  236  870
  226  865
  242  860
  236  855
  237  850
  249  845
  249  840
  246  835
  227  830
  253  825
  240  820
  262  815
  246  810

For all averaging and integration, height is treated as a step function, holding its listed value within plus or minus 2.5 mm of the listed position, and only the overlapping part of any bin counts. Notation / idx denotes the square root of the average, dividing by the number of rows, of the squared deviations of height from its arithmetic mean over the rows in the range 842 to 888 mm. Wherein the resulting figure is 6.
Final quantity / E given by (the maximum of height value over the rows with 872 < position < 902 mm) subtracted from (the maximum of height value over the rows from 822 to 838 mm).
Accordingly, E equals 10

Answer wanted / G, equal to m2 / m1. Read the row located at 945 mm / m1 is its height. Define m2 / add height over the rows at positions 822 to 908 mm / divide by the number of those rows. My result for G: 1.30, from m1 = 183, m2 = 238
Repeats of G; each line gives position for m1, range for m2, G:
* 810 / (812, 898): 0.98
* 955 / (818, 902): 1.07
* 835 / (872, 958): 0.91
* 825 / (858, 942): 0.91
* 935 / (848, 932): 1.20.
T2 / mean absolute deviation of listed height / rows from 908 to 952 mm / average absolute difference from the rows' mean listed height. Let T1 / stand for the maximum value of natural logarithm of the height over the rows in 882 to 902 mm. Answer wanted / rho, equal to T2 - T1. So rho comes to 18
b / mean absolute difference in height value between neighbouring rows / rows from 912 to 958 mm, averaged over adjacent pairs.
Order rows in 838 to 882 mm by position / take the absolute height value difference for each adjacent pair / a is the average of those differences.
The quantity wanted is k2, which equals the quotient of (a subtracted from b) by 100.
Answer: 0.09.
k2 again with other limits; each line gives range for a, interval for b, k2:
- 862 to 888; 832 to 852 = -0.02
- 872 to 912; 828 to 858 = 0.01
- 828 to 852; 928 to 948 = 0.08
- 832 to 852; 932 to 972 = 0.08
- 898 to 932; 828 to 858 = -0.04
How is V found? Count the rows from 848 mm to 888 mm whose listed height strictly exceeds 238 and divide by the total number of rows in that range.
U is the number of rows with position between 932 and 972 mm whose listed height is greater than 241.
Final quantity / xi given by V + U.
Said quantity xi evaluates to 0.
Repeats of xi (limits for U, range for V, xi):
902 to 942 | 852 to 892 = 2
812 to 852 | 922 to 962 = 5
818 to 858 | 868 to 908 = 4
